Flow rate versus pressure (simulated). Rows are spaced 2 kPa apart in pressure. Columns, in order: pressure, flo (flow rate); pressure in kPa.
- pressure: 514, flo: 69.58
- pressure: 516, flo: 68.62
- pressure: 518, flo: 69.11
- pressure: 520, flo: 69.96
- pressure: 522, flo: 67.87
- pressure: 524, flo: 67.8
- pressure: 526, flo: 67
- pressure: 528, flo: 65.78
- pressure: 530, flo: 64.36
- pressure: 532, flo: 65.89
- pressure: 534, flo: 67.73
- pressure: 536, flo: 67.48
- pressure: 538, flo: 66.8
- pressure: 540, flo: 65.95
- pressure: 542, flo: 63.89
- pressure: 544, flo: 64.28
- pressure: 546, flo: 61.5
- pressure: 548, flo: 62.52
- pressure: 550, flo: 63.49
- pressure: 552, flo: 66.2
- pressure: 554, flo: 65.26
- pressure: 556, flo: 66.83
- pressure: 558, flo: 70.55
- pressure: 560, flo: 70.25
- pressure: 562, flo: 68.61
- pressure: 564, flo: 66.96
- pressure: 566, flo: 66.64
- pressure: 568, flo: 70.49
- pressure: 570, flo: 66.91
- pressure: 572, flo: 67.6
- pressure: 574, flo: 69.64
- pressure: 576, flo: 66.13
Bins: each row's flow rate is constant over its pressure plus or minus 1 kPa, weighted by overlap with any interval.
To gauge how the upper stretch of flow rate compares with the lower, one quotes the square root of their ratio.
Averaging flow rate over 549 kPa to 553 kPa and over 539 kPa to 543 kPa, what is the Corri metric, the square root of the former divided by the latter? 1.00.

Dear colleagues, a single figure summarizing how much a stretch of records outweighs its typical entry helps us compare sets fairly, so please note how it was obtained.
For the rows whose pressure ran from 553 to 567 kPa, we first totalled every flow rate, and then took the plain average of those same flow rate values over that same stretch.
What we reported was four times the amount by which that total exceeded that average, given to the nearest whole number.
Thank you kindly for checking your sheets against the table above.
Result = 1629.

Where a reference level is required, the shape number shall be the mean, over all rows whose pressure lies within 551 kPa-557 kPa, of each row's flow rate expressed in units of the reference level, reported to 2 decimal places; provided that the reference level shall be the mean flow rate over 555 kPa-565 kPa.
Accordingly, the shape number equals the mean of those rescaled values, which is 0.96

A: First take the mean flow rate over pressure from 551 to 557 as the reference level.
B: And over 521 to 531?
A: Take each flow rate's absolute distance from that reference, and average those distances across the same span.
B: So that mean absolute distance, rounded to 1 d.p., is 1.3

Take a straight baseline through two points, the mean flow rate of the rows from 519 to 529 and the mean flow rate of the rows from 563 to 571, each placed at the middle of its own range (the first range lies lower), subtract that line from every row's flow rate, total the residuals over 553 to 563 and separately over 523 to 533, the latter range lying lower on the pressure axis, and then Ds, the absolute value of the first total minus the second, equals 10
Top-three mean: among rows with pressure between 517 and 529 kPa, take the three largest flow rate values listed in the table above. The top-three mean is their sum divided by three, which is 69.0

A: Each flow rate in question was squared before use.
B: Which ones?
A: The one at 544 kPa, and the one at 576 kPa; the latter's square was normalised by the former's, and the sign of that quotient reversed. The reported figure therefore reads -1.06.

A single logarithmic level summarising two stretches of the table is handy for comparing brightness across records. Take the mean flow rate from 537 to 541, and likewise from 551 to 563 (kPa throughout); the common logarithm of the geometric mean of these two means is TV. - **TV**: 1.83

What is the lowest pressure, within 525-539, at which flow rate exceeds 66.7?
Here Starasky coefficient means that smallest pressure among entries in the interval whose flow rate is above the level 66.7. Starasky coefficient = 526 kPa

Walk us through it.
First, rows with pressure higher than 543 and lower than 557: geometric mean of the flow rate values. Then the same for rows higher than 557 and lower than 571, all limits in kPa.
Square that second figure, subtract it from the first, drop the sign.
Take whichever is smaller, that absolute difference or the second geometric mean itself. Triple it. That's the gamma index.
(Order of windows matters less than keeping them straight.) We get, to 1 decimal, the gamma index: 205.8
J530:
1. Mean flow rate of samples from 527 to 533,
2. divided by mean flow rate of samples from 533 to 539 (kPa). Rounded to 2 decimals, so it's 0.97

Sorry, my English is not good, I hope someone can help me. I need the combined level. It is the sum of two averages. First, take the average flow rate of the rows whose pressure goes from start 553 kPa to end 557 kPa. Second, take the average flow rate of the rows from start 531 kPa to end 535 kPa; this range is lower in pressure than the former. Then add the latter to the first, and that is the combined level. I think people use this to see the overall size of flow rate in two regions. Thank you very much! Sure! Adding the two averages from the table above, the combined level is 133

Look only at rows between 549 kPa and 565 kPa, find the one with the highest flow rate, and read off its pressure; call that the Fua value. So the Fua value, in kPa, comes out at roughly 558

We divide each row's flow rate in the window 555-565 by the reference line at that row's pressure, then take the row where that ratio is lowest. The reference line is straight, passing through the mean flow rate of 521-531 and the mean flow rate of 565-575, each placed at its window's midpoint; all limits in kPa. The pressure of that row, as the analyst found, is 564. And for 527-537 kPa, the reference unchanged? 530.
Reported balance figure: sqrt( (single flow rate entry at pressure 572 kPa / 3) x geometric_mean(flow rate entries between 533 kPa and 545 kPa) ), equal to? 38.6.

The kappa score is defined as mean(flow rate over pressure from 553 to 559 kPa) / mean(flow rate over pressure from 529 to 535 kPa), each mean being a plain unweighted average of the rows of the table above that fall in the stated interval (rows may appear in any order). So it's 1.02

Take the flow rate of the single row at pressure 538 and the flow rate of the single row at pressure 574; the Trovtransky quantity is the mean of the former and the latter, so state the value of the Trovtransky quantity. 68.2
